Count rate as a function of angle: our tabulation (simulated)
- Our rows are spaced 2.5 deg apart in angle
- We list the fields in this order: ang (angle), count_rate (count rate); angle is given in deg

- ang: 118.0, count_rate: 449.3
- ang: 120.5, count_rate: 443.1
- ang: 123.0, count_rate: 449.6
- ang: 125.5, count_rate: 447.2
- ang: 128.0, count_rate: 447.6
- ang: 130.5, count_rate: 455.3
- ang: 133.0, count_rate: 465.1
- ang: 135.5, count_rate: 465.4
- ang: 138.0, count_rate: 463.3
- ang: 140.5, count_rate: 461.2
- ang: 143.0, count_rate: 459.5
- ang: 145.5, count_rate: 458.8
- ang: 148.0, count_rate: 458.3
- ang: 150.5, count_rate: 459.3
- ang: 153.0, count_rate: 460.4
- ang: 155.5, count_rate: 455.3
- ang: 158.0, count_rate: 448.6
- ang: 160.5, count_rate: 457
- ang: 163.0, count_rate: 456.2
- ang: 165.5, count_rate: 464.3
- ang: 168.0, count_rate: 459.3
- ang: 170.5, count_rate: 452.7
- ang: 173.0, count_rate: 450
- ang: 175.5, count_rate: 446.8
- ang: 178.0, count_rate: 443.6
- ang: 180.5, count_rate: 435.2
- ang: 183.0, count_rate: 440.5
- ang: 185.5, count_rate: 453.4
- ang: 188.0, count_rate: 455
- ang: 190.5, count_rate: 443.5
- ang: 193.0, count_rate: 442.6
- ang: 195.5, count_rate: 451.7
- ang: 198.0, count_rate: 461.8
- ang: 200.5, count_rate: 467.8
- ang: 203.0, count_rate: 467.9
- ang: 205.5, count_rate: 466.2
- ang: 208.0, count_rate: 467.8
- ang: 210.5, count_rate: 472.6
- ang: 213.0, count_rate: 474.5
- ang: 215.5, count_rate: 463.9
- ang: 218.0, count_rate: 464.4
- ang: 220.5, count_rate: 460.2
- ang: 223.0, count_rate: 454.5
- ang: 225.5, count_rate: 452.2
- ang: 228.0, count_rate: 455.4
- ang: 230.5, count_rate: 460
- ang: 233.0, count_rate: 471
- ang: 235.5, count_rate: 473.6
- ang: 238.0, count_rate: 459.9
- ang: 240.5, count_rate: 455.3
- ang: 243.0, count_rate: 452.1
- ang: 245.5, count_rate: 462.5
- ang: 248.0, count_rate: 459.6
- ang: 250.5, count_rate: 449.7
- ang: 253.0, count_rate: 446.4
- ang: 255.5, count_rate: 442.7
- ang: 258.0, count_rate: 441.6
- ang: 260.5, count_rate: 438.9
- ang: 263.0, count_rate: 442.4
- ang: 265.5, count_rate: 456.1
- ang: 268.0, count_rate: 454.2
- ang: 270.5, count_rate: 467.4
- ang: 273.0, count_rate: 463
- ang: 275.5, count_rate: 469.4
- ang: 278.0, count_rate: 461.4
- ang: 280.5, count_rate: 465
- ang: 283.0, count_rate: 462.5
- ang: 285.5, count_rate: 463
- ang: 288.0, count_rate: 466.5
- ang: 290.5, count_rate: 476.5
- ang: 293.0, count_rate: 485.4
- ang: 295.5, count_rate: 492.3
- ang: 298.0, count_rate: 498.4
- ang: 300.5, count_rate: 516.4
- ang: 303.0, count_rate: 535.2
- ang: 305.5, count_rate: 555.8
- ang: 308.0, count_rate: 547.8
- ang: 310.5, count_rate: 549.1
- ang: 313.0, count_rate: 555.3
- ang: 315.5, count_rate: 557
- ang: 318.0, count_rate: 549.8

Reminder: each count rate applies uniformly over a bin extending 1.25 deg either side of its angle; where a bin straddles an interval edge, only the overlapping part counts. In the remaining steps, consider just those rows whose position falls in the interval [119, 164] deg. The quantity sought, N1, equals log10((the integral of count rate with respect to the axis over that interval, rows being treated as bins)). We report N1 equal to 4.31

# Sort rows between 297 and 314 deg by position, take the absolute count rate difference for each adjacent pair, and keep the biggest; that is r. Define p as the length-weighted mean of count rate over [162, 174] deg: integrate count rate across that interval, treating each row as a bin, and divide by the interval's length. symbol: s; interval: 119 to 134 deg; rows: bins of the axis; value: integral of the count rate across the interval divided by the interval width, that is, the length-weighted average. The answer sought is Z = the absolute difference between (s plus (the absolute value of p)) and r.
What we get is 887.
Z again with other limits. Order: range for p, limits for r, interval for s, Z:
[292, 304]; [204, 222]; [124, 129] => 942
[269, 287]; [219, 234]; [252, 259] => 897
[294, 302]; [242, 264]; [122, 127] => 941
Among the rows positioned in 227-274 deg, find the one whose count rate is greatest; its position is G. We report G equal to 235.5 deg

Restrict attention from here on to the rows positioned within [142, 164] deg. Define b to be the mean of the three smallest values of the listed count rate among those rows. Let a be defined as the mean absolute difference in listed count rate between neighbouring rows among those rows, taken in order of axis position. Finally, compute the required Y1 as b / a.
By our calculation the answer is 149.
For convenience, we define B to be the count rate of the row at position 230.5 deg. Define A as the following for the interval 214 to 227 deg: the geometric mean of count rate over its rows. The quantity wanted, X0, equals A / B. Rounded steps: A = 459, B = 460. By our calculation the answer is 0.998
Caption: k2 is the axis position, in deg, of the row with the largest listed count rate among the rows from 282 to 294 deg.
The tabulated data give 293.0 deg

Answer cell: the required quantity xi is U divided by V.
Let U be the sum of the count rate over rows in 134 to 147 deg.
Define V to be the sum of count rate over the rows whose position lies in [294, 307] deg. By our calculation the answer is 0.89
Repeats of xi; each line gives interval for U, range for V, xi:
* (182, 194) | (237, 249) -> 0.98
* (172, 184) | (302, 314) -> 0.81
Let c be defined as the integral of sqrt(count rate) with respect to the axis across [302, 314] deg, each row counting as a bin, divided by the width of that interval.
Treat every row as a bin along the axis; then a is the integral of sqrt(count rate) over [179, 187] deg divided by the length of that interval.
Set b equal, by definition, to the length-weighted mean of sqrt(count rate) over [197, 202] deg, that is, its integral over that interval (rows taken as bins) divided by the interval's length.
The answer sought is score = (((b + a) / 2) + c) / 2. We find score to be 22.4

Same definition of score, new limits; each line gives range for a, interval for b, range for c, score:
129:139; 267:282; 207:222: 21.6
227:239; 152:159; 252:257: 21.3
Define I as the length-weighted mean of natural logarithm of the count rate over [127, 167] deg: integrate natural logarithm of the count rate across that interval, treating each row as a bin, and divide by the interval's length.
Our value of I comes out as 6.13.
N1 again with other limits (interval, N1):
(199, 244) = 4.32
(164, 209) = 4.31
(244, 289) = 4.31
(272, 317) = 4.35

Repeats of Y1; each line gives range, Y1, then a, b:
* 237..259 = 91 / 4.89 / 444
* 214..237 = 107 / 4.26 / 454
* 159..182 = 93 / 4.75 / 442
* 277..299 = 88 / 5.25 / 462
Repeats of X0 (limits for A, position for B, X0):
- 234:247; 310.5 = 0.839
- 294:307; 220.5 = 1.128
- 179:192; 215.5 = 0.960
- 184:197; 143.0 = 0.978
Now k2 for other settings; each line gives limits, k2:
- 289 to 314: 305.5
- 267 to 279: 275.5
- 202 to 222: 213.0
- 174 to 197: 188.0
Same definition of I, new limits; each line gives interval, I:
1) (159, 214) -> 6.12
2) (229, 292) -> 6.13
